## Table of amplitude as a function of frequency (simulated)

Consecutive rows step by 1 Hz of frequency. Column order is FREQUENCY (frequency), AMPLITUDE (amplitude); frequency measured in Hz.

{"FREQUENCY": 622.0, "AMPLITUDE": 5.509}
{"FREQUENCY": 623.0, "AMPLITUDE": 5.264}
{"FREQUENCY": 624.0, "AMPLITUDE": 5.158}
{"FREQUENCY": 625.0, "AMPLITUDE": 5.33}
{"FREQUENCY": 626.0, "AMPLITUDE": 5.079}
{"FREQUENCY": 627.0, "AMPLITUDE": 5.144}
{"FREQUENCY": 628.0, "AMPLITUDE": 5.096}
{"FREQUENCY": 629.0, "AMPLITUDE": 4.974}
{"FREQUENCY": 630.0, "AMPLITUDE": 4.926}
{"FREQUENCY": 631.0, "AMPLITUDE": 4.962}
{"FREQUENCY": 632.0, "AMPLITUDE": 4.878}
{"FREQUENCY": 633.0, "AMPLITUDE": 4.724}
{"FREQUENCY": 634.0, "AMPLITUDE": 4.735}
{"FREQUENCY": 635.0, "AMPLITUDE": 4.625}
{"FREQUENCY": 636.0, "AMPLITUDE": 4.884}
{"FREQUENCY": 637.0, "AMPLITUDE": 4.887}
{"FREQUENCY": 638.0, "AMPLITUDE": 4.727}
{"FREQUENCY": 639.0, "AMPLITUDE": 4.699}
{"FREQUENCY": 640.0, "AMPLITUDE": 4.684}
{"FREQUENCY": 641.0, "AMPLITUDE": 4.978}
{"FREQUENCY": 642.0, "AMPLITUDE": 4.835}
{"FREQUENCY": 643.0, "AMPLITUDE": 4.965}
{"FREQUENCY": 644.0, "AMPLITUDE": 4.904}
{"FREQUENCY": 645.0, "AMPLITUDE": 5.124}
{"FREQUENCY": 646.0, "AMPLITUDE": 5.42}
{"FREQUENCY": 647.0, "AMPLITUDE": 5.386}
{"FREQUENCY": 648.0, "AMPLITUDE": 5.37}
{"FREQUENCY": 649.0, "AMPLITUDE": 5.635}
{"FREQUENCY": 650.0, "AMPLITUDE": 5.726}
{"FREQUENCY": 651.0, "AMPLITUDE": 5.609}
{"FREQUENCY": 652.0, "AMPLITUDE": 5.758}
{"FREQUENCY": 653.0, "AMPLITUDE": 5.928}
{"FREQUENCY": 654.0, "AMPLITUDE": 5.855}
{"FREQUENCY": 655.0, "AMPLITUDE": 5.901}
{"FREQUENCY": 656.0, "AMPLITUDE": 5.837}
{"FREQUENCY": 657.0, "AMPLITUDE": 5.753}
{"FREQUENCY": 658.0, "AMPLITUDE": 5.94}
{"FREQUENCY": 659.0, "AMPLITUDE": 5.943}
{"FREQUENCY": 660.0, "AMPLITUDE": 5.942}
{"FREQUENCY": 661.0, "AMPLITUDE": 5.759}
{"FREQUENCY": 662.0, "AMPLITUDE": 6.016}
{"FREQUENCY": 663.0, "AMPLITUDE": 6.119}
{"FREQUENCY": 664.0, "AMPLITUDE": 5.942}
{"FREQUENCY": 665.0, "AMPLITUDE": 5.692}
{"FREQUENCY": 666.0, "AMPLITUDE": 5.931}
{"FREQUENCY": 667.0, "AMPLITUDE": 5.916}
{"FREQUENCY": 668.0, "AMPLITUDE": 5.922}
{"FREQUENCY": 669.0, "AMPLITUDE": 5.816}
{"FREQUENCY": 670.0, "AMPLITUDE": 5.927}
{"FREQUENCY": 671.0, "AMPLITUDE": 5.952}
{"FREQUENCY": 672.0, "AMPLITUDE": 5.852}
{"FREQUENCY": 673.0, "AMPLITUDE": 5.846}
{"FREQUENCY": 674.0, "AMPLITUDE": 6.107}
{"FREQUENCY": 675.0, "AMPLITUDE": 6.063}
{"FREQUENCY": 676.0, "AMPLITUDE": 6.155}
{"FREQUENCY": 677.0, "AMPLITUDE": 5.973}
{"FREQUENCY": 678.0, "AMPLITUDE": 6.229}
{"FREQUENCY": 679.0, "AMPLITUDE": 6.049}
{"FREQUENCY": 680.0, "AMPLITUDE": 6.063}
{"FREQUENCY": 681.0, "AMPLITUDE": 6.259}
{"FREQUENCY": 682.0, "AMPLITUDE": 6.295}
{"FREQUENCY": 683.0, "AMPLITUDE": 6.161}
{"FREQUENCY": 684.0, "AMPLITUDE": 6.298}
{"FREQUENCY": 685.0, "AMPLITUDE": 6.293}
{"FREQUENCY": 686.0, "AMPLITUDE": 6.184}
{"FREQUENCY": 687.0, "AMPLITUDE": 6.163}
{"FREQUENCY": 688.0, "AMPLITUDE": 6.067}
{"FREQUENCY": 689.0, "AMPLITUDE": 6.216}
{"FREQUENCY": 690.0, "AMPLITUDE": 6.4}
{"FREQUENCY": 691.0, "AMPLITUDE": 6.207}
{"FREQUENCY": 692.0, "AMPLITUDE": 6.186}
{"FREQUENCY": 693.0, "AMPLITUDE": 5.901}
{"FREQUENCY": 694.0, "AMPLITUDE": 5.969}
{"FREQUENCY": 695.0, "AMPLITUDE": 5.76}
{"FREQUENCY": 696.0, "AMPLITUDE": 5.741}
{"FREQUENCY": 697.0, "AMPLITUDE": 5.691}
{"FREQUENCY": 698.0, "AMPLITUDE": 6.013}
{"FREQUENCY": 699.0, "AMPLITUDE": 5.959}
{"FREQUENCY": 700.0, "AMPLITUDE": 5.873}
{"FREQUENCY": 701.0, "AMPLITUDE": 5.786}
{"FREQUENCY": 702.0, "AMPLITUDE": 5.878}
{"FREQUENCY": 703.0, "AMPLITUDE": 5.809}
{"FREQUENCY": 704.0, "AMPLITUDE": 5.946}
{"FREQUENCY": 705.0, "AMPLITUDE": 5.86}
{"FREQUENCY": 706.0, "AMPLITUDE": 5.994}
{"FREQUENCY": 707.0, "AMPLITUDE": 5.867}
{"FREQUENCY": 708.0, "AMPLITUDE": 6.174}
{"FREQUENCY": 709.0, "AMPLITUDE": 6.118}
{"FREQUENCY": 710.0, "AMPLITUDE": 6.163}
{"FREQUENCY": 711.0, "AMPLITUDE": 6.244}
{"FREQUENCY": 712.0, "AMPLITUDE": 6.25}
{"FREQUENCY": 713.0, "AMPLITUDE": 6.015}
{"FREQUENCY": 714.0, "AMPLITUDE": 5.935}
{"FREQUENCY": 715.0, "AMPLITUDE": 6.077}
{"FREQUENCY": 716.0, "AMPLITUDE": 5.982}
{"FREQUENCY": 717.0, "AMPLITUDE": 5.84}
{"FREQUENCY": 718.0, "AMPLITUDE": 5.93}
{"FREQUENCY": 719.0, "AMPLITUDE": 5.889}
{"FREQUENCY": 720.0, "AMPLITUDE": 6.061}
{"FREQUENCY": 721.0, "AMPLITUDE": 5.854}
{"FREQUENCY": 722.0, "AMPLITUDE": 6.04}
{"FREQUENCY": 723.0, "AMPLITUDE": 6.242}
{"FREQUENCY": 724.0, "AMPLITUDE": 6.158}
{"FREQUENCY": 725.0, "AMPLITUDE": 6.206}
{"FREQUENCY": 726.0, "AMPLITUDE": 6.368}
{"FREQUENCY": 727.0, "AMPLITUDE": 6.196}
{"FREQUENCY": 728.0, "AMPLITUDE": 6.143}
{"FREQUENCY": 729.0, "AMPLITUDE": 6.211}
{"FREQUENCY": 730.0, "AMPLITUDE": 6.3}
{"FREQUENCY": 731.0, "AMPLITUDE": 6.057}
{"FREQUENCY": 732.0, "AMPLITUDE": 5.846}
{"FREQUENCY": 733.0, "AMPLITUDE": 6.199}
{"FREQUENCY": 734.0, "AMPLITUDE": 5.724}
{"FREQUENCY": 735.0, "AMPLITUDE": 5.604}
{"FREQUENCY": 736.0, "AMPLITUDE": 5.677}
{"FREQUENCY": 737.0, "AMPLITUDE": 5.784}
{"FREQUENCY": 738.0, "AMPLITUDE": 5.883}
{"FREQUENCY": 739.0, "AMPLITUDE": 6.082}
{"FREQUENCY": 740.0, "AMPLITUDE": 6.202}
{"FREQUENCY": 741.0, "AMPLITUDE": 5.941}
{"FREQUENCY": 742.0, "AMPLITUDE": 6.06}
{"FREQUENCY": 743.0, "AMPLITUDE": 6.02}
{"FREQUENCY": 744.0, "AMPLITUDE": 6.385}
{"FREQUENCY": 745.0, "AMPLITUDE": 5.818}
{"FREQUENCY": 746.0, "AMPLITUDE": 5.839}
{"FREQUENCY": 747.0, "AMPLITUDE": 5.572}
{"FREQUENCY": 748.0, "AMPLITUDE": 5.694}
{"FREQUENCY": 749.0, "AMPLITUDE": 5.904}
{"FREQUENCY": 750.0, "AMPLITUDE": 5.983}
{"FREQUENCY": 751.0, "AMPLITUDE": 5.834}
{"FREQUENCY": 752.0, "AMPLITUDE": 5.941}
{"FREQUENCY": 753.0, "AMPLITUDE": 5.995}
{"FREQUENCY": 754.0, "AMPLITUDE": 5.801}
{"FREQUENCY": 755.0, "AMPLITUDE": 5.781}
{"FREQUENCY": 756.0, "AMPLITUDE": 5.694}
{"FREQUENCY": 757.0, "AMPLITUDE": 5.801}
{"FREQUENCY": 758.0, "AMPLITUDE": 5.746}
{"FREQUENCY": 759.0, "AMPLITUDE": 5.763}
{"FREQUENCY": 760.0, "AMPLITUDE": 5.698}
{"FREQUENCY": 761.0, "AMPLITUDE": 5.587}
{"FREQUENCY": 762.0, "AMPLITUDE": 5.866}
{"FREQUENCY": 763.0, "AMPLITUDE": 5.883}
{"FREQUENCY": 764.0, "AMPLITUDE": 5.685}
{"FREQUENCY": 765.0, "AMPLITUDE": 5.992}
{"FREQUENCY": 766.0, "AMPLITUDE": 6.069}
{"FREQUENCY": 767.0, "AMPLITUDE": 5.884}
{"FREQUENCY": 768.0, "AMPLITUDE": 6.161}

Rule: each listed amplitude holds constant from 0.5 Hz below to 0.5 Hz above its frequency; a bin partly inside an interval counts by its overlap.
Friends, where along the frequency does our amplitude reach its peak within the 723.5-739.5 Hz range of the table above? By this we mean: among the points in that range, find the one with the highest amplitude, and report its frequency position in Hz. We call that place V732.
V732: 726.0 Hz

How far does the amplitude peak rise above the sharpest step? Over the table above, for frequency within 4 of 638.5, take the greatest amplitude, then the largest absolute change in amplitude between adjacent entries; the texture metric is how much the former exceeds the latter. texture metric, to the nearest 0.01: 4.68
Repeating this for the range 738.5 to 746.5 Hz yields 5.82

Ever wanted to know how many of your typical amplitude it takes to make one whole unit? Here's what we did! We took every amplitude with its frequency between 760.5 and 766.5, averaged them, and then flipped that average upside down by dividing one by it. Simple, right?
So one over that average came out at 0.171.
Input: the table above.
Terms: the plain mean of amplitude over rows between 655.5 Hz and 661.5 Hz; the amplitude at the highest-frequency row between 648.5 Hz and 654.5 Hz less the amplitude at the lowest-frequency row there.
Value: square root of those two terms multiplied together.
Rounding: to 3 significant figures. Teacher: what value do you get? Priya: 1.14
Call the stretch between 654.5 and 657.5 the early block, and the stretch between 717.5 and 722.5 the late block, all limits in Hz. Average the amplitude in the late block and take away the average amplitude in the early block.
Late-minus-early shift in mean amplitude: 0.12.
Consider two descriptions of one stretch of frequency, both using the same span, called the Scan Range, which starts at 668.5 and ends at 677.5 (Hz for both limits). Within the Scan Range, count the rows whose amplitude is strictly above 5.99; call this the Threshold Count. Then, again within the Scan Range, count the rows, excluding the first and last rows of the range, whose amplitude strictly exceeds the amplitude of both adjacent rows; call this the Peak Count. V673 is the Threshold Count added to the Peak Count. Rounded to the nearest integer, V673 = 6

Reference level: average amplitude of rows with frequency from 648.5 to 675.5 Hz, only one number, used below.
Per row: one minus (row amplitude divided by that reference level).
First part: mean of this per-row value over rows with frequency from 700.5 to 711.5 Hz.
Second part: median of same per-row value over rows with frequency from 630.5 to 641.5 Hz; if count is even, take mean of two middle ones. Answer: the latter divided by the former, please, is -11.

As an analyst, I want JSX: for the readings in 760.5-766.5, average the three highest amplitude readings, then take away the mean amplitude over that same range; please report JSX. 0.13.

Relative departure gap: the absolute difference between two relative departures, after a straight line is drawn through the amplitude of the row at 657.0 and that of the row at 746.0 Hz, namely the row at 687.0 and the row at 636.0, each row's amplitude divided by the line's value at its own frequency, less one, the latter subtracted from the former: 0.214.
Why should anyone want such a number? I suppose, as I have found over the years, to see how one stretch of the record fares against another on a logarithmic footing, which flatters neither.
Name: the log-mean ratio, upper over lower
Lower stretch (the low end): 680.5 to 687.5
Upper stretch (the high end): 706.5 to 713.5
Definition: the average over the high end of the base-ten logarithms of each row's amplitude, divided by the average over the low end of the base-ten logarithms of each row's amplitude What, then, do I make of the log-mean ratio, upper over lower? 0.99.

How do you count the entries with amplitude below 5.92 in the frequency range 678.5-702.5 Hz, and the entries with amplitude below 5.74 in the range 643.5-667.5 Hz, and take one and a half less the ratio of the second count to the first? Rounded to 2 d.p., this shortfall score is 0.21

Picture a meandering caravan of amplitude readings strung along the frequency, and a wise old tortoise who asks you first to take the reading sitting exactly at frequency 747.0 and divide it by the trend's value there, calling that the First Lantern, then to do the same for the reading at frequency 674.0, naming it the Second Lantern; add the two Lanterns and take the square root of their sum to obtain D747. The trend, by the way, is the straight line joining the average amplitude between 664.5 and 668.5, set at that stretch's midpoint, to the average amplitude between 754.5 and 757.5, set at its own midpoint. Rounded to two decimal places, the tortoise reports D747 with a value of 1.42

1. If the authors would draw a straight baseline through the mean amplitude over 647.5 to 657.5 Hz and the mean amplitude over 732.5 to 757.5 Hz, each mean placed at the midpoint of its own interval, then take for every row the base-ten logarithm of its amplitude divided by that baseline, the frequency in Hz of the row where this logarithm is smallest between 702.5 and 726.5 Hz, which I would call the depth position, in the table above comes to 703.0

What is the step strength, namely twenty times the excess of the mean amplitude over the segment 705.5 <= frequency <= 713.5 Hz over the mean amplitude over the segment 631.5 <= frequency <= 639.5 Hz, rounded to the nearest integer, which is 27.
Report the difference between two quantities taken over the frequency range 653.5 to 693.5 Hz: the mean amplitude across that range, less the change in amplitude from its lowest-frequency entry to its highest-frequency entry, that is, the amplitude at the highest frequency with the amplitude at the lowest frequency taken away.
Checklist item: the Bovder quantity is 5.98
